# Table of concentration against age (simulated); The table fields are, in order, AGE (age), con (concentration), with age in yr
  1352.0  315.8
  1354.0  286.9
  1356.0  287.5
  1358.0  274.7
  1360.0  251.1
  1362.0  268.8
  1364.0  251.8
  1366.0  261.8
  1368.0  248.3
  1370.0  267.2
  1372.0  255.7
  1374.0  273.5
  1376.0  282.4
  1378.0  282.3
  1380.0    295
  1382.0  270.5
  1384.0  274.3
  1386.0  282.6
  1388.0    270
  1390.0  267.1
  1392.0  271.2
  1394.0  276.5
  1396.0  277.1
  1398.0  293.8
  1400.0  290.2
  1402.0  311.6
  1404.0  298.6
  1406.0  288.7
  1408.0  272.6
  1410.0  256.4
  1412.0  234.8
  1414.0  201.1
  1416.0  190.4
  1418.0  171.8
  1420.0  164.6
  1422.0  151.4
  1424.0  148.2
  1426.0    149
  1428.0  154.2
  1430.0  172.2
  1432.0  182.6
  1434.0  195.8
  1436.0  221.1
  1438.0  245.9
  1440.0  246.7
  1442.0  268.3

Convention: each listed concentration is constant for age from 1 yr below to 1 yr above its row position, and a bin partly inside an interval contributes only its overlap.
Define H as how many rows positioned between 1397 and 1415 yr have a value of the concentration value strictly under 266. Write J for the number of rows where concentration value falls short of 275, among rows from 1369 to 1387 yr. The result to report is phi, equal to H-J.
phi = -2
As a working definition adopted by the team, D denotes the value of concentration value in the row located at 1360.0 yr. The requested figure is 251.1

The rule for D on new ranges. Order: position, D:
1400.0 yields 290.2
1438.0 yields 245.9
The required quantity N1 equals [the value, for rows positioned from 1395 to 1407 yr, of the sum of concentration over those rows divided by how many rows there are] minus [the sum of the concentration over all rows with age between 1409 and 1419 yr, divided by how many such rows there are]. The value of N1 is 82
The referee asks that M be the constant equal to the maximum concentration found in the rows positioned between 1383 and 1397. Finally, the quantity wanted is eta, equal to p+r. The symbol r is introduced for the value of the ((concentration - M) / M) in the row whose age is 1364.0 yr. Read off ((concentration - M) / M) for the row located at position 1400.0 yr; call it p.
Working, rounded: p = 0.03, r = -0.11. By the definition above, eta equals -0.08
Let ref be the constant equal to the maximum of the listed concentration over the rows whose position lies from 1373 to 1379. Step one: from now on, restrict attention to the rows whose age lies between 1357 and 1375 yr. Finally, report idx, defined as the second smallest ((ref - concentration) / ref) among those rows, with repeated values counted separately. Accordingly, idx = 0.03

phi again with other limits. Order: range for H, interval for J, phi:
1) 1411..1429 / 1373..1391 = 4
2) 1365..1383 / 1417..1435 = -6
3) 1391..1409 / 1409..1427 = -9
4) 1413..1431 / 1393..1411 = 7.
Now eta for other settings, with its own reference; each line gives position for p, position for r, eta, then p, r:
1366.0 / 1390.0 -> -0.13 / -0.07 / -0.05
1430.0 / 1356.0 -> -0.37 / -0.39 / 0.02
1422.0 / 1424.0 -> -0.94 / -0.46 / -0.48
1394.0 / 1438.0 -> -0.15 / -0.02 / -0.13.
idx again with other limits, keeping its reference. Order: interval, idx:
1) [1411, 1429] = 0.29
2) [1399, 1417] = -0.06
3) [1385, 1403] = -0.04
